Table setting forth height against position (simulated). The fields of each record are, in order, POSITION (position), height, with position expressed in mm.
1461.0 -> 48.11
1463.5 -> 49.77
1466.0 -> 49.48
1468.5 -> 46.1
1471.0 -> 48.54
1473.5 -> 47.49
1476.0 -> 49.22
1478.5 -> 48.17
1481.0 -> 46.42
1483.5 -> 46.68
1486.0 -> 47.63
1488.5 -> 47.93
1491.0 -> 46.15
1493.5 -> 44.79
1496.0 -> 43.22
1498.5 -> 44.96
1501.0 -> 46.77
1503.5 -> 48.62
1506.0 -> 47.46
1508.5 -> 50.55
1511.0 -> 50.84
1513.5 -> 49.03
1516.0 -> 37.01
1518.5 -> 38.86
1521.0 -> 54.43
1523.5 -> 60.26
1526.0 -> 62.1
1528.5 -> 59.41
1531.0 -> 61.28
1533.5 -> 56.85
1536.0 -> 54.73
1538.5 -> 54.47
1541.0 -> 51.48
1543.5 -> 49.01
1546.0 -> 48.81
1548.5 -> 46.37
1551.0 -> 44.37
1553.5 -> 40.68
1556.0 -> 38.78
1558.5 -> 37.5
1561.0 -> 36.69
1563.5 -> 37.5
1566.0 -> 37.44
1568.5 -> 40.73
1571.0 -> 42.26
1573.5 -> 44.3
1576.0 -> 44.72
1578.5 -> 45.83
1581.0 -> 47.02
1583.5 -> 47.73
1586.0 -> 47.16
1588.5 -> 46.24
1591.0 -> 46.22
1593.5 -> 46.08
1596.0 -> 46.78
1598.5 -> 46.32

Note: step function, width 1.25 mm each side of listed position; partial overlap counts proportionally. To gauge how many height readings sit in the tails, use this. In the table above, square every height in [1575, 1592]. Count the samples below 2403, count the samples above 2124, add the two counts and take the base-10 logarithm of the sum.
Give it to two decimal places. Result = 1.08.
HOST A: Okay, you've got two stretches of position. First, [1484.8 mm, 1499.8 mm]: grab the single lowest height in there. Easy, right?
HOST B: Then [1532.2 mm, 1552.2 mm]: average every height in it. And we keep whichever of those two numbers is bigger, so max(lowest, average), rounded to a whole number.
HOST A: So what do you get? 51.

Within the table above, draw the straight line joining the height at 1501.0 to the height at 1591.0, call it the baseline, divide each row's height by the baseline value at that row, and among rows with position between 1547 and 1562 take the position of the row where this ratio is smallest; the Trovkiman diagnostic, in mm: 1561.0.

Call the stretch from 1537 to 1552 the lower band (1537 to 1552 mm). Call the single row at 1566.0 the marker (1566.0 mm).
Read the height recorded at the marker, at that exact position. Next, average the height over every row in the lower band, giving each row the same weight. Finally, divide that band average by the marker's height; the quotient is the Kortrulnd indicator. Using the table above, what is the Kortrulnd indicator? 1.3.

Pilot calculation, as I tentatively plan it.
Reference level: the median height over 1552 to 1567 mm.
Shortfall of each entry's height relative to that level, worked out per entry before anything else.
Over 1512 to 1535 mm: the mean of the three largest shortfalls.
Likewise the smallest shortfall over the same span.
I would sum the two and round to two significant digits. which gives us -29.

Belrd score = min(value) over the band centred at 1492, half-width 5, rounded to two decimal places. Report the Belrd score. 43.22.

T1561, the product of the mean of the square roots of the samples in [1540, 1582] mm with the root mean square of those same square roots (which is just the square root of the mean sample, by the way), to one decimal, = 43.1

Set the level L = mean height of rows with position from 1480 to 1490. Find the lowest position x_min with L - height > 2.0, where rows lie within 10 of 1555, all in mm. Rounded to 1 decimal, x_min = 1551.0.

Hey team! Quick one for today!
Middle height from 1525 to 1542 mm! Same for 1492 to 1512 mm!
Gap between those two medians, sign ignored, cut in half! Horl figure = 4.9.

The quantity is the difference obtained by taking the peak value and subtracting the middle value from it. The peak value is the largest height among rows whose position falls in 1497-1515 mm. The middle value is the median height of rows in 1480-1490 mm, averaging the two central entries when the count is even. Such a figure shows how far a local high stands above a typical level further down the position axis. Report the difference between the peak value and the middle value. 4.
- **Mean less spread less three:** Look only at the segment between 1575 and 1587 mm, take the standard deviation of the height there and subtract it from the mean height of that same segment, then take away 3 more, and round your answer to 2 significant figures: 42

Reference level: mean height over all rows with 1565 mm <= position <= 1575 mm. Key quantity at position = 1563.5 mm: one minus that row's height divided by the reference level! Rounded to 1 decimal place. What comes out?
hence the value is 0.1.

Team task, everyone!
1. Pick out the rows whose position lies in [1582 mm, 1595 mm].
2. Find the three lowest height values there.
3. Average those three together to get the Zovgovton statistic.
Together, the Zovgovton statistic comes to 46.2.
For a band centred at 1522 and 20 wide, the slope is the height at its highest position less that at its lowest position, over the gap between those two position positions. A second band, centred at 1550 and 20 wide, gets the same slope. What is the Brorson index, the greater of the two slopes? 0.70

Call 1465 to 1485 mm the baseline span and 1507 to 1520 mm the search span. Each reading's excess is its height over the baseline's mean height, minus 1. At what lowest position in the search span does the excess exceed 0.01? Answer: 1508.5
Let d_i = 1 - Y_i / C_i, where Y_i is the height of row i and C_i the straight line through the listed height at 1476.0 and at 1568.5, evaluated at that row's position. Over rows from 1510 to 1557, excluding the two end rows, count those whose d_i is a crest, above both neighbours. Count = 4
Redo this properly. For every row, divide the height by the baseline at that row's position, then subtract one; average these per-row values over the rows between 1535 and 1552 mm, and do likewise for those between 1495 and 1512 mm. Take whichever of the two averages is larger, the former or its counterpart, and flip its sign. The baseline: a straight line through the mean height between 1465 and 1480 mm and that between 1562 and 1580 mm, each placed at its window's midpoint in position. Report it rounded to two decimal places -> -0.14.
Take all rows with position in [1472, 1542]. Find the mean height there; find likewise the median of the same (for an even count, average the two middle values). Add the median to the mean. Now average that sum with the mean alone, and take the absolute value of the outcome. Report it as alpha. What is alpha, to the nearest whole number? 74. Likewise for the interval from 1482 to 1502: 69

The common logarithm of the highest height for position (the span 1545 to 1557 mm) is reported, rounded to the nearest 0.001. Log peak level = 1.689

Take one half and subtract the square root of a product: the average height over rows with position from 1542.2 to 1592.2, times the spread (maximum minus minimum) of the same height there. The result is -23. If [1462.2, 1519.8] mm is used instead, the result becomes -25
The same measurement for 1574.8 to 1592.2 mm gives -11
